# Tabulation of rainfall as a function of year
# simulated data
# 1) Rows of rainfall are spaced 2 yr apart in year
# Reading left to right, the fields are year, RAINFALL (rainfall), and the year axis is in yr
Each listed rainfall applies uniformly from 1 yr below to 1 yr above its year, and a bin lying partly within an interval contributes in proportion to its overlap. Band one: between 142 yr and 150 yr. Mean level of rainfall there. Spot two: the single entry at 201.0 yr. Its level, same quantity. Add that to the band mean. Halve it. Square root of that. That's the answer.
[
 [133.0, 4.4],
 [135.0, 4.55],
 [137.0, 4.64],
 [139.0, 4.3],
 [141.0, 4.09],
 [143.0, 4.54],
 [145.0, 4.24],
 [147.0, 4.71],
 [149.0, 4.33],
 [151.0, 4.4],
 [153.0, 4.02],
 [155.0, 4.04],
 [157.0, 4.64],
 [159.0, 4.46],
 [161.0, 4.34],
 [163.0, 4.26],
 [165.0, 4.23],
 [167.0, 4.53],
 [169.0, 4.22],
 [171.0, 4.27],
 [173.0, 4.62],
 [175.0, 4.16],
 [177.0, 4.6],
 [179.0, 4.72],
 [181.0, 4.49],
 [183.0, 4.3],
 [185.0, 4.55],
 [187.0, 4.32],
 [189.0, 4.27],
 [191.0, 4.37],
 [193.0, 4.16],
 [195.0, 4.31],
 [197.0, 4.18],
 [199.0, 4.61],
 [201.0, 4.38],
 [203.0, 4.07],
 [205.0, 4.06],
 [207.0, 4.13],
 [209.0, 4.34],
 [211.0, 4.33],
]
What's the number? 2.10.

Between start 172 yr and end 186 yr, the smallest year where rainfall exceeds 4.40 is 173.0 yr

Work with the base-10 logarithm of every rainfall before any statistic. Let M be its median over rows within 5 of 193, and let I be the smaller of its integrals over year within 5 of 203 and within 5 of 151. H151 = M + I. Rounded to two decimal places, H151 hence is 6.91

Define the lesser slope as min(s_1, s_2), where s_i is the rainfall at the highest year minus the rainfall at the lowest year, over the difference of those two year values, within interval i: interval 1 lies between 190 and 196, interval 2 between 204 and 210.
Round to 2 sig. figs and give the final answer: -0.015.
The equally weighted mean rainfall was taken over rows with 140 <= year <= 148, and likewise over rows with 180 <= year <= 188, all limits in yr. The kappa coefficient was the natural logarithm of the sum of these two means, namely 2.18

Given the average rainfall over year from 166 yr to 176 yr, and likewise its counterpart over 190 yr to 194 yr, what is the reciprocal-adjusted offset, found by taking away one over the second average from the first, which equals 4.13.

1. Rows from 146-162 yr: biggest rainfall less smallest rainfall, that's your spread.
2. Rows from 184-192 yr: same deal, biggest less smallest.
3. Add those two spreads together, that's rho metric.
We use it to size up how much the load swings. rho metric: 0.97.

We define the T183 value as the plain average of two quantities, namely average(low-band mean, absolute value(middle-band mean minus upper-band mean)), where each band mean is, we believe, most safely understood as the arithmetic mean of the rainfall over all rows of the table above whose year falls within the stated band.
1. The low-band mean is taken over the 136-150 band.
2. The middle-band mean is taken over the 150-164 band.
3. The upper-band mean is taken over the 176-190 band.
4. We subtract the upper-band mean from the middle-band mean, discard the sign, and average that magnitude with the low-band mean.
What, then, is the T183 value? 2.28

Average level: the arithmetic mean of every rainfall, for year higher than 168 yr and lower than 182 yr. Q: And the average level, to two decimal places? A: 4.44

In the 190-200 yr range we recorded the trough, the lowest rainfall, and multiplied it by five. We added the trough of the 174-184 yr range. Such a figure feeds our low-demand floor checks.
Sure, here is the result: 25.0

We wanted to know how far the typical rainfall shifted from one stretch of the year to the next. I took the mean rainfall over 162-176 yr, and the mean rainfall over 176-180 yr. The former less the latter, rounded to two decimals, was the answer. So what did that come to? -0.33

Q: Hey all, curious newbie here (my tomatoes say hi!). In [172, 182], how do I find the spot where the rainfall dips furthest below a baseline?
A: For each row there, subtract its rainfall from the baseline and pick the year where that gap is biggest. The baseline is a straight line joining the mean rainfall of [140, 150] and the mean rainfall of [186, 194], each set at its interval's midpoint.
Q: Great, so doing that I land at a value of 175.0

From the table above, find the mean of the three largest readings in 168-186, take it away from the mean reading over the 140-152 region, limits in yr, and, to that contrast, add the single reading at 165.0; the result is 3.97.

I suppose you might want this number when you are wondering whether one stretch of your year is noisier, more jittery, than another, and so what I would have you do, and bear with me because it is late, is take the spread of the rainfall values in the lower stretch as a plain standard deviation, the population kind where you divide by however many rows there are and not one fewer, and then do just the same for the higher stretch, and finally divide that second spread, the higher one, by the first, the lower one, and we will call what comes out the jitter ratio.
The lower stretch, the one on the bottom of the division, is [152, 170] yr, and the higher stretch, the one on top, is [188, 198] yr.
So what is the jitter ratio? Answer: 0.40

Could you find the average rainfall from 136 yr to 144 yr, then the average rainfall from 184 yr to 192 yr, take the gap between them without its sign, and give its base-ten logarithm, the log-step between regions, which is -1.82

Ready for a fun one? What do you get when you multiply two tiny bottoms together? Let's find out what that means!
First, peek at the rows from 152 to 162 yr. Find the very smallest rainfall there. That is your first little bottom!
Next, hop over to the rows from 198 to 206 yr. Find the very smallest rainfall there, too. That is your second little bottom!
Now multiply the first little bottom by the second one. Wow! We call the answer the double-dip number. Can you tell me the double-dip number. 16.3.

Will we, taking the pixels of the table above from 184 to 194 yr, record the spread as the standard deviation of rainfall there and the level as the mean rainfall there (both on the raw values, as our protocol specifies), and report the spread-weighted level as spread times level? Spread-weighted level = 0.6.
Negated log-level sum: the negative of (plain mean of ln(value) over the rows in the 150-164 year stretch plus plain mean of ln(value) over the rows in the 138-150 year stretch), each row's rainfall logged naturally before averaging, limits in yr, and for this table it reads -2.93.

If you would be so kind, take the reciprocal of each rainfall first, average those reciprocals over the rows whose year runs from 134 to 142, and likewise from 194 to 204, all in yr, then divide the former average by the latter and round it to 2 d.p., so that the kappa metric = 0.98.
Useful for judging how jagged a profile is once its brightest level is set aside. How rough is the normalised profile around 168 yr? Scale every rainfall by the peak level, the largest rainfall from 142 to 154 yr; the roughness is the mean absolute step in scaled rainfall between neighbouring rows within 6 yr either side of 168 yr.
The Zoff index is 0.044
